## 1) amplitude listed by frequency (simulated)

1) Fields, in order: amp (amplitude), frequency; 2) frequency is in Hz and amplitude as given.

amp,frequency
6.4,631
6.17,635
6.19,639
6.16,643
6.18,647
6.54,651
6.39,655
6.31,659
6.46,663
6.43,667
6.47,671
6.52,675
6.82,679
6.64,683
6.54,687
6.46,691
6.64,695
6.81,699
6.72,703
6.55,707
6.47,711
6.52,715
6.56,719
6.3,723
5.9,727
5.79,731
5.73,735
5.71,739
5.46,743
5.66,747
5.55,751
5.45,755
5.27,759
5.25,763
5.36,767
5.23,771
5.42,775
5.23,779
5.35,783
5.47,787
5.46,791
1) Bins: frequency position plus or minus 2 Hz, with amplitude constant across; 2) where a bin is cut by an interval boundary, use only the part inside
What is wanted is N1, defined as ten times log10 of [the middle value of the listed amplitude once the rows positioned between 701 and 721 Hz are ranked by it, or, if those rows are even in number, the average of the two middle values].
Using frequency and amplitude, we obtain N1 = 8.2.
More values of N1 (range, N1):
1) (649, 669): 8.1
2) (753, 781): 7.2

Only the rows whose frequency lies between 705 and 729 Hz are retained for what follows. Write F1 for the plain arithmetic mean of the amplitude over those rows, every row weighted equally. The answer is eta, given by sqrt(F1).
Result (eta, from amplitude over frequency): 2.53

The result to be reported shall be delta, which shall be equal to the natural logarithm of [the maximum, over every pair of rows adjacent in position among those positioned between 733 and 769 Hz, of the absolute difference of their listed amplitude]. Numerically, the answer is -1.4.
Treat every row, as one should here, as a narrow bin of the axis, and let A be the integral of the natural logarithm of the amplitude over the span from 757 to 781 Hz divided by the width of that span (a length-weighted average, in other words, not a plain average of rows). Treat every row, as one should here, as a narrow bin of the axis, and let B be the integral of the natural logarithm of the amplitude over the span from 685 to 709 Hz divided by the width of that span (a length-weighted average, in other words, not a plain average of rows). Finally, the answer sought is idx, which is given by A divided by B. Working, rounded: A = 1.67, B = 1.89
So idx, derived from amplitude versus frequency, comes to 0.88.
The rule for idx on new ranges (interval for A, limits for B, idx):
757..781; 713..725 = 0.89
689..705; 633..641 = 1.04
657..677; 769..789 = 1.11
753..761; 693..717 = 0.89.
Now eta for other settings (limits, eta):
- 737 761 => 2.35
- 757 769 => 2.30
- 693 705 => 2.59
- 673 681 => 2.58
